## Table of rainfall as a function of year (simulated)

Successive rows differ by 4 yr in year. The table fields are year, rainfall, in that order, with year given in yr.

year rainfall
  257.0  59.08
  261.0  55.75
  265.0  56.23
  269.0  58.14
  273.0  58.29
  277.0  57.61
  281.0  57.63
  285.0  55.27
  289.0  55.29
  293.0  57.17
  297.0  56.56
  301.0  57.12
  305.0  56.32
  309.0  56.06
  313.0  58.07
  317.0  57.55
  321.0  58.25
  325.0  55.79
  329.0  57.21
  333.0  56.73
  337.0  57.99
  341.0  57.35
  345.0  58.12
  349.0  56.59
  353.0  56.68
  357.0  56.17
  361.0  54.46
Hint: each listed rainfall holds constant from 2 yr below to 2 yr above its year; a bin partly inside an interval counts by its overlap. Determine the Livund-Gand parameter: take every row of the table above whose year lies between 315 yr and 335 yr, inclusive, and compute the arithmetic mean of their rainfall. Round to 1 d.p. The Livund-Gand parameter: 57.1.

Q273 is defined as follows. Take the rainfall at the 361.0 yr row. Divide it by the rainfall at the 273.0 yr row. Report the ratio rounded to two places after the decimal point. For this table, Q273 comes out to 0.93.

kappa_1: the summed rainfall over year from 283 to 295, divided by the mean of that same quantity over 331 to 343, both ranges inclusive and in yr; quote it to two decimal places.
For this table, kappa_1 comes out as 2.92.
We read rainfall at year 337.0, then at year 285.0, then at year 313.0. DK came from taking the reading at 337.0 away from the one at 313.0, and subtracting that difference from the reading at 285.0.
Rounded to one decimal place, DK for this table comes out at 55.2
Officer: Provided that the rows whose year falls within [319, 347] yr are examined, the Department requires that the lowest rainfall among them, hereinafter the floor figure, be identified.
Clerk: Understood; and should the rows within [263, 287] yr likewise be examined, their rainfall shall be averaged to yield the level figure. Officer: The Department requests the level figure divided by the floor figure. 1.03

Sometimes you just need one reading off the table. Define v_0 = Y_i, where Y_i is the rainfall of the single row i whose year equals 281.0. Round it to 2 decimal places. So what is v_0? 57.63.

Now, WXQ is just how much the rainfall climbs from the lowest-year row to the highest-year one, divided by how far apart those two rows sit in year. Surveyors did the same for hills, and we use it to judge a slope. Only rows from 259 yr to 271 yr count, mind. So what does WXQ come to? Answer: 0.30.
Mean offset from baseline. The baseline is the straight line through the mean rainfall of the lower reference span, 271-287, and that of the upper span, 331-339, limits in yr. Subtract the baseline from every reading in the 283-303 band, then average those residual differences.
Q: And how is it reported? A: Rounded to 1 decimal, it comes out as -1.0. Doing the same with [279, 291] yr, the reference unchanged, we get -1.2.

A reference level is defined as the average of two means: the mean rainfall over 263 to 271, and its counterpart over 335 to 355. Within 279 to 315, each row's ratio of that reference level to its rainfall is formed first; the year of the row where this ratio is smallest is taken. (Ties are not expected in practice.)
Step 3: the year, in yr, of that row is 313.0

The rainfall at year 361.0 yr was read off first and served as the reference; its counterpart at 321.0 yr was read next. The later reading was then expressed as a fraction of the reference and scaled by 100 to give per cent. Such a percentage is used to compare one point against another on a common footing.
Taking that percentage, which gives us 107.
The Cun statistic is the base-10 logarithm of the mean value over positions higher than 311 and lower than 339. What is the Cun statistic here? 1.76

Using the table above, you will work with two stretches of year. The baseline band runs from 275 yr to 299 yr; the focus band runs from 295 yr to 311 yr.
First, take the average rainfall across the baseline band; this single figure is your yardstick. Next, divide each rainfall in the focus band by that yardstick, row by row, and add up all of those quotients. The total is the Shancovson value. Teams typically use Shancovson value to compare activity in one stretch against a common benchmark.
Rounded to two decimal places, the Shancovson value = 3.99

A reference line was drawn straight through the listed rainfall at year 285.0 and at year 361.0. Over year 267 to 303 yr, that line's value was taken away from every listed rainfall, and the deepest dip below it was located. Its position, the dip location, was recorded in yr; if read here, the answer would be 285.0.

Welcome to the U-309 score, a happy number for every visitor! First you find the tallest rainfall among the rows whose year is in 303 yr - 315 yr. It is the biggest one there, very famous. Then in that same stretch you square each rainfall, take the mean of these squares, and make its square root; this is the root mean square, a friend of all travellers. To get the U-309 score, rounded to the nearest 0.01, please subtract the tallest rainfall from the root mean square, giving -1.25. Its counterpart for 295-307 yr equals -0.45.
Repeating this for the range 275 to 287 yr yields -0.78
